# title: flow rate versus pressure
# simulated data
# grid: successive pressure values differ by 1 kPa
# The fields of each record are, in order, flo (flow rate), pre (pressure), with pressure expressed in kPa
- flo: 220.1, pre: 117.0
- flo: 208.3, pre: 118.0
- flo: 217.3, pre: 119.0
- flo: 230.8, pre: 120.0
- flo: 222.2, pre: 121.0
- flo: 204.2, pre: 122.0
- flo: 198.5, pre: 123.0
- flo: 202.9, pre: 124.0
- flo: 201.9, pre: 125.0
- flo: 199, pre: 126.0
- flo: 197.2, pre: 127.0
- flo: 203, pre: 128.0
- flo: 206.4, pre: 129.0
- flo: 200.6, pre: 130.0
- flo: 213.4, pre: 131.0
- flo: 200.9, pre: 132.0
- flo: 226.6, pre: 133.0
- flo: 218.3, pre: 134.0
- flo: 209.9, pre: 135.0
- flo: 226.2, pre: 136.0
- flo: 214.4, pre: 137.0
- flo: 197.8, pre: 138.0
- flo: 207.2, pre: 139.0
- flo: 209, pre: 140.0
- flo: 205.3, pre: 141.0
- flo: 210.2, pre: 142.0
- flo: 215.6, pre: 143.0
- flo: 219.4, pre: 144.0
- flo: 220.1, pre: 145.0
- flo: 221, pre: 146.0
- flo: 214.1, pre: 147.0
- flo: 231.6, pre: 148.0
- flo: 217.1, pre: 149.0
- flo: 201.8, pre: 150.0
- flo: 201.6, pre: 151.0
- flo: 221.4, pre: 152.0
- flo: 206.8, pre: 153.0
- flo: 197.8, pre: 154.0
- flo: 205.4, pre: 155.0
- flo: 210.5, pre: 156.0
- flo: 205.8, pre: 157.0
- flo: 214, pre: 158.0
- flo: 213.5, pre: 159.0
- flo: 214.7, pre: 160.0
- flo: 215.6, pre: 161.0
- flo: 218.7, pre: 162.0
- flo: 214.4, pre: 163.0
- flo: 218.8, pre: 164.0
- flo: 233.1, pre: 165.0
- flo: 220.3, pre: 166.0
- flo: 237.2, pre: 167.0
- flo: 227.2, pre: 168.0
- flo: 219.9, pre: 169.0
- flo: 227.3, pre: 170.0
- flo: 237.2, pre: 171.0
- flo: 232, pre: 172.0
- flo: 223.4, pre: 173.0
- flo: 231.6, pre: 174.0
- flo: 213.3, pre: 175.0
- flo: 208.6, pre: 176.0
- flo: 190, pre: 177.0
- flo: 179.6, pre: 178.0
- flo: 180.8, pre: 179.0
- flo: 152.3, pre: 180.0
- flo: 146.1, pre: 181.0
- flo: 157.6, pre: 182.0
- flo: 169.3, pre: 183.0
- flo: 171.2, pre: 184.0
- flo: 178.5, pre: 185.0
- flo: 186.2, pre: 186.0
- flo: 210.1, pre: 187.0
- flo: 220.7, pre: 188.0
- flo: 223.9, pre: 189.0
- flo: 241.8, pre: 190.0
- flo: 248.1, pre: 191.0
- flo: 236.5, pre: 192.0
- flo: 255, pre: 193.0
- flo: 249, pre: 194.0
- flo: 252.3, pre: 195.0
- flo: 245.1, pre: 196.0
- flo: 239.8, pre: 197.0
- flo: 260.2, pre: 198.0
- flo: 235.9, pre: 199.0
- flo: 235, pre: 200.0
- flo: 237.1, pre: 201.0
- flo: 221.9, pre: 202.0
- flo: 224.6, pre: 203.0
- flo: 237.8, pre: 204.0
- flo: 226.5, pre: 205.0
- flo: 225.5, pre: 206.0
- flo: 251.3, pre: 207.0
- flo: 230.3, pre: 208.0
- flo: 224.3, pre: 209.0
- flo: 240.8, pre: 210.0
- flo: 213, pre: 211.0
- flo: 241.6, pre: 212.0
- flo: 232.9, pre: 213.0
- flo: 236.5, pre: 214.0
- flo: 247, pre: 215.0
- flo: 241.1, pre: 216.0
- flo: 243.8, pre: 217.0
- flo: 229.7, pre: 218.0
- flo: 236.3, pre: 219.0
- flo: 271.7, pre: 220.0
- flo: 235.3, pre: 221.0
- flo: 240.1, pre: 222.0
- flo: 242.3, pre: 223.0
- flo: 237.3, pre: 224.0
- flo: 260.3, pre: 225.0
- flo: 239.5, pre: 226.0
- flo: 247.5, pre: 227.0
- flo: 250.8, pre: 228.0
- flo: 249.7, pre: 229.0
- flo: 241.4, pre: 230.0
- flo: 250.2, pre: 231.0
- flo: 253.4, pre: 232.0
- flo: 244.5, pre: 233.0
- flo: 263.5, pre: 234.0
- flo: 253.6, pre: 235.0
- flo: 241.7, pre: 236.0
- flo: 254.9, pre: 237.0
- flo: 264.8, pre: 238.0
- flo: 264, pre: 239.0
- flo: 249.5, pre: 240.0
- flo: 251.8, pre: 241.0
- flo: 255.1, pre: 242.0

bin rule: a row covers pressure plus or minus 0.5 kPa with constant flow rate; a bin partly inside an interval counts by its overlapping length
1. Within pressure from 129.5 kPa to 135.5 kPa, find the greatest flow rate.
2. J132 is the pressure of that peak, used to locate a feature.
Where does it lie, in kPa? 133.0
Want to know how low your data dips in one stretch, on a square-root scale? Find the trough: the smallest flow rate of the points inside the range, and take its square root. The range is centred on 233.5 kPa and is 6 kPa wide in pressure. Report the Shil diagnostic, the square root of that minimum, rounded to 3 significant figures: 15.5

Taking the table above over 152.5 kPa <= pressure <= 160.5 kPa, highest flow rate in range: 214.7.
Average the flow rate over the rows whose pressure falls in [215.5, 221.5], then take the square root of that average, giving 15.6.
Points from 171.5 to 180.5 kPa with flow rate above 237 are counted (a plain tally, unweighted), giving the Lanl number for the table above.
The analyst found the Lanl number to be 0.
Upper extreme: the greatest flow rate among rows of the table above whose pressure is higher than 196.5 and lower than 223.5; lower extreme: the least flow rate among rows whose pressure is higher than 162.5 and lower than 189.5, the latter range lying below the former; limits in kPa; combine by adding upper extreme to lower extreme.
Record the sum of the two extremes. 418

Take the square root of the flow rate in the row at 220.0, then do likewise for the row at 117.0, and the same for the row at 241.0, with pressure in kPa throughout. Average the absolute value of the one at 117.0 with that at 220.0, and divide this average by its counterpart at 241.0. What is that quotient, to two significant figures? 0.99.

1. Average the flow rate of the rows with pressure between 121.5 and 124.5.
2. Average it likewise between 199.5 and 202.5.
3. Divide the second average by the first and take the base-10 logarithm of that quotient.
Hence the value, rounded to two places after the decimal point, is 0.06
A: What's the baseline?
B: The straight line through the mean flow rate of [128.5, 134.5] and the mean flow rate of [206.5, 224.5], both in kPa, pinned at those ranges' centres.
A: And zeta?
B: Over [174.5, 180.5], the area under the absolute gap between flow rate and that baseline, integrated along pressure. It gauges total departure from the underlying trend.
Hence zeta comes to 232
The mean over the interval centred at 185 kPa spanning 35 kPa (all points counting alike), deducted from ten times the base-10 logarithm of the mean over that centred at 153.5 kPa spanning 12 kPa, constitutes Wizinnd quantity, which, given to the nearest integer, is -192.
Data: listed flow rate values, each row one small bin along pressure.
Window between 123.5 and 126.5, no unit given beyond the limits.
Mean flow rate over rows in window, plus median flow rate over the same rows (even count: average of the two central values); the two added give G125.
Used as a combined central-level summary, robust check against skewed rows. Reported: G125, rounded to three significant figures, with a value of 403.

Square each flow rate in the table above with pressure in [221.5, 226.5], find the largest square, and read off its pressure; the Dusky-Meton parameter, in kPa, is 225.0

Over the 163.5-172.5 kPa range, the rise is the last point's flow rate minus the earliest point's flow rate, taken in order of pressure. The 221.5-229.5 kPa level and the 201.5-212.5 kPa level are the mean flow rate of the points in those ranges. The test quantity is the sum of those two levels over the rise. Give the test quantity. 36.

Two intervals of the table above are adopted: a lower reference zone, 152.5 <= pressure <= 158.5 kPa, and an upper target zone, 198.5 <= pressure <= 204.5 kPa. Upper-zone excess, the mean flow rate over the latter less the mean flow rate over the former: 25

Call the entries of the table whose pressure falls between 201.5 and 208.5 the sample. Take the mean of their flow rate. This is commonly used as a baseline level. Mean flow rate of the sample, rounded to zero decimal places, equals 231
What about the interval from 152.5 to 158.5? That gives 207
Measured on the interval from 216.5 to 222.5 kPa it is 243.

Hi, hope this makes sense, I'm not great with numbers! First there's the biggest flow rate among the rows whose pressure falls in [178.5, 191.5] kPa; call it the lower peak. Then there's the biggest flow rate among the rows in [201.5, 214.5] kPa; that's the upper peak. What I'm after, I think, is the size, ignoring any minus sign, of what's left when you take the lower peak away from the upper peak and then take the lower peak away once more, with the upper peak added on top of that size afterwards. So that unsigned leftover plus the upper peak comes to 496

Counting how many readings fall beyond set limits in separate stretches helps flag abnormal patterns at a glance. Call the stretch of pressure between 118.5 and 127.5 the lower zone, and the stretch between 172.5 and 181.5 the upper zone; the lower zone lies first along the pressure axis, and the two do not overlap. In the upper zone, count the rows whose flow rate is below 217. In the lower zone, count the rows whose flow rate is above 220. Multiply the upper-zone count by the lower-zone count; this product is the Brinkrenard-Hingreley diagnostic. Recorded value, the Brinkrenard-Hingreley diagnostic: 14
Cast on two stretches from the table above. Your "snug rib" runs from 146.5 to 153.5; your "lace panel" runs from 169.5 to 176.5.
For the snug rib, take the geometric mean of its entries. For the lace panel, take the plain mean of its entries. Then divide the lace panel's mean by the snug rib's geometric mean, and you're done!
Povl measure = 1.05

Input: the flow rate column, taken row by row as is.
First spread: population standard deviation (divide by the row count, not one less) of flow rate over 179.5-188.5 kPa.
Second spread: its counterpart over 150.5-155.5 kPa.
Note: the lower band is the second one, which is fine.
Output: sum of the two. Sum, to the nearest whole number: 32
